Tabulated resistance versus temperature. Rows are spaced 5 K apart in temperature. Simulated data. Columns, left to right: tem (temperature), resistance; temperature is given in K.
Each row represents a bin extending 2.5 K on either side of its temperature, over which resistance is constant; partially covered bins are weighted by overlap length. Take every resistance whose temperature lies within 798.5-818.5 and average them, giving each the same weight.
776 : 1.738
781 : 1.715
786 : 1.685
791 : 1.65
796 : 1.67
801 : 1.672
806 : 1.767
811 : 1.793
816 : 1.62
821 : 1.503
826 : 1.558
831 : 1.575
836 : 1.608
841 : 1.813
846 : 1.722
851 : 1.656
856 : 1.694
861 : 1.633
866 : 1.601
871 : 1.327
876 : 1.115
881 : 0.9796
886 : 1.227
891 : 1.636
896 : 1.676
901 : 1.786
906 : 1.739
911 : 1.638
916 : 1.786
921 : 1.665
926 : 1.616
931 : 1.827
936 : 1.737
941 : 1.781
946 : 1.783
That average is 1.71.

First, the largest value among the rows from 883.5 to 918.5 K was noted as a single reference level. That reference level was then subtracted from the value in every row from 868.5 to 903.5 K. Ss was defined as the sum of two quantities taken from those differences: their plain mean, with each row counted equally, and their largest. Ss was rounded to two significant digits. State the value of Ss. -0.39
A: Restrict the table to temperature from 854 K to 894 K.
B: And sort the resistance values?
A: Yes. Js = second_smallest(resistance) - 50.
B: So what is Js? -48.9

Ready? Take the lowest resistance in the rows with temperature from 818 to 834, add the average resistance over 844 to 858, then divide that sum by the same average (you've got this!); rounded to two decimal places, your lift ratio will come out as 1.89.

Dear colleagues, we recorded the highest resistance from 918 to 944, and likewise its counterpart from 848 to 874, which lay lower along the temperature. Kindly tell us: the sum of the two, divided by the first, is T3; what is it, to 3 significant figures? 1.93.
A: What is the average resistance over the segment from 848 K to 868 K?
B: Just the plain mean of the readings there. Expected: 1.65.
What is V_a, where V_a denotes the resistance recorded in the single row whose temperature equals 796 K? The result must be 1.67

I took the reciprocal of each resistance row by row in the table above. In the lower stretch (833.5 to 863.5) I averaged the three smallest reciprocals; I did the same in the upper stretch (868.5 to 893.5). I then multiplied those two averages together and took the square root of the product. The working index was 0.646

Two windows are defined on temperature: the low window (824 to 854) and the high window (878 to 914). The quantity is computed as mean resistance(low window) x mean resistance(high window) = 2.53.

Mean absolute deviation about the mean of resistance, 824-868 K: 0.062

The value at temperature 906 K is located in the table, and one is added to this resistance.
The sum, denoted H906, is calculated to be 2.74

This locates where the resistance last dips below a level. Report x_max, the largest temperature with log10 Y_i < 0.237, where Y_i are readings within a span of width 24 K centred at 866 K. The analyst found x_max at 876 K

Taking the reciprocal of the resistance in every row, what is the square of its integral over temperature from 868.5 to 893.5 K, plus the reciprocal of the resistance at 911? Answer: 420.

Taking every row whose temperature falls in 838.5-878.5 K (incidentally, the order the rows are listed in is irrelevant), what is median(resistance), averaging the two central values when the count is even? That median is 1.64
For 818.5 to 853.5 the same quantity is 1.61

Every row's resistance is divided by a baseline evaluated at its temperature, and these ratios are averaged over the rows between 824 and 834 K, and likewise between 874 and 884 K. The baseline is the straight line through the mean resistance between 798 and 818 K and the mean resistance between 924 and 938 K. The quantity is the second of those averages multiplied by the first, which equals 0.56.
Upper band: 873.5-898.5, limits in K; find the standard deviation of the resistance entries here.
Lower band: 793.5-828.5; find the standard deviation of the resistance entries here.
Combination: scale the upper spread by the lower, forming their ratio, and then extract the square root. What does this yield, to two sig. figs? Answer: 1.7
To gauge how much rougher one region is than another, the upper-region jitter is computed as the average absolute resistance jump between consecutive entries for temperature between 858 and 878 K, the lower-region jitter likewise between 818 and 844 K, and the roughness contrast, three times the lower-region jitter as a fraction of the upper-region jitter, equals 1.35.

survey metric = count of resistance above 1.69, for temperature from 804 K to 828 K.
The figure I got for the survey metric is 2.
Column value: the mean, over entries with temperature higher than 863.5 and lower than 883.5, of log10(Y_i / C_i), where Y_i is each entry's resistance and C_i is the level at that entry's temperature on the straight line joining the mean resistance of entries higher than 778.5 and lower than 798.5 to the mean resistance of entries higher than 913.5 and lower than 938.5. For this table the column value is -0.141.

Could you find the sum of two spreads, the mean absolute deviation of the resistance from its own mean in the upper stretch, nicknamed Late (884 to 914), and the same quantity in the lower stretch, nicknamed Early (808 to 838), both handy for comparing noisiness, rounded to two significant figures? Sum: 0.19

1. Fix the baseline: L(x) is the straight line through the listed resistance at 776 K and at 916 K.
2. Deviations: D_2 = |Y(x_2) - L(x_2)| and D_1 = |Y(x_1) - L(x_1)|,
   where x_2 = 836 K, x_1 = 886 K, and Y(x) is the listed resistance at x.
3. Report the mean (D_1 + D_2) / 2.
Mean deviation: 0.350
